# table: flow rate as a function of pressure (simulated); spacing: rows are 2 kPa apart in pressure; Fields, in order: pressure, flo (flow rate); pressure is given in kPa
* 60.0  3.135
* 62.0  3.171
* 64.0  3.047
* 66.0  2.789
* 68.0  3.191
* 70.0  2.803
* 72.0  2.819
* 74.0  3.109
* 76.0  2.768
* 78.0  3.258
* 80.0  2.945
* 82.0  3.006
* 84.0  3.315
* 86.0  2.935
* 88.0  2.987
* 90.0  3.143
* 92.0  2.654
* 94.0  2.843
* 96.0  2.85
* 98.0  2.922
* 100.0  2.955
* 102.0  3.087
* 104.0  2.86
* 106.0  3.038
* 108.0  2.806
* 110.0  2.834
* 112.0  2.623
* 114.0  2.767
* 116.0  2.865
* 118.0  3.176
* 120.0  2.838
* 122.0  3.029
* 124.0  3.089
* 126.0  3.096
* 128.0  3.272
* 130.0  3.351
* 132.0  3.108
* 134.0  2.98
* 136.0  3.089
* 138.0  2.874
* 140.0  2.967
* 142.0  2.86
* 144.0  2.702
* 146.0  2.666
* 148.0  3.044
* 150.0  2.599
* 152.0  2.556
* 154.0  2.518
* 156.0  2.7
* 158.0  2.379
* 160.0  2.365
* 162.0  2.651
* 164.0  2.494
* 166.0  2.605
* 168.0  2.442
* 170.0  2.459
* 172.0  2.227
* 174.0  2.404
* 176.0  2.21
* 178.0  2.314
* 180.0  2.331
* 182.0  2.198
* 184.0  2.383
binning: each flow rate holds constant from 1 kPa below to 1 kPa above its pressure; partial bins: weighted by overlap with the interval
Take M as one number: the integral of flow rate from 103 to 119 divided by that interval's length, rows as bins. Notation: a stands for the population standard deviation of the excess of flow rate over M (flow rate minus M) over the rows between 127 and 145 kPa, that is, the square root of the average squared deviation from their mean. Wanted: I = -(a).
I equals -0.19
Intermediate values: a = 0.19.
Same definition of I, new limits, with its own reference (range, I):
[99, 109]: -0.11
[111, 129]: -0.20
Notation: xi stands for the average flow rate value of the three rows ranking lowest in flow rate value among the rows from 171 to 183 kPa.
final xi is 2.21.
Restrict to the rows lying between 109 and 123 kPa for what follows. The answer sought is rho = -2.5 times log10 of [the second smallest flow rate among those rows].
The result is -1.11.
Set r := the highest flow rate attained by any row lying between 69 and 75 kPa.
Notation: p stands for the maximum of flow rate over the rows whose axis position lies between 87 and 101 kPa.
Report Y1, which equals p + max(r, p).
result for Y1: 6.29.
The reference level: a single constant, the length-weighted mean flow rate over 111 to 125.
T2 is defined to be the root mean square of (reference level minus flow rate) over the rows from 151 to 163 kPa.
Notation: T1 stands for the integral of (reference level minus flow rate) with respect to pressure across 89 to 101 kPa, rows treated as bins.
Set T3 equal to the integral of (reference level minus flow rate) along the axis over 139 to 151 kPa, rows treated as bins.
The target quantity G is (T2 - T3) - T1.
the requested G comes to -1.1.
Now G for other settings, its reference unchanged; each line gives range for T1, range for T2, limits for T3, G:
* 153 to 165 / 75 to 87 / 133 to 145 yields -4.5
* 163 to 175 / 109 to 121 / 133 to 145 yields -5.5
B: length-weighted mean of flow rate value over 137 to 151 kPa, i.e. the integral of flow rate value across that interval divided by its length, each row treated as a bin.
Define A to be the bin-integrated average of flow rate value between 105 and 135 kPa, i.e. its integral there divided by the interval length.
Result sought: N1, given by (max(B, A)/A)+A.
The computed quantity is 3.99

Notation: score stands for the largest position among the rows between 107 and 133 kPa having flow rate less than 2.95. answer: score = 120.0 kPa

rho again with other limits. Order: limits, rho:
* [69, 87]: -1.12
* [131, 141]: -1.18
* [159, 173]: -0.93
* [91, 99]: -1.13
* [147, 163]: -0.94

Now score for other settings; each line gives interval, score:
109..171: 170.0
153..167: 166.0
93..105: 104.0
